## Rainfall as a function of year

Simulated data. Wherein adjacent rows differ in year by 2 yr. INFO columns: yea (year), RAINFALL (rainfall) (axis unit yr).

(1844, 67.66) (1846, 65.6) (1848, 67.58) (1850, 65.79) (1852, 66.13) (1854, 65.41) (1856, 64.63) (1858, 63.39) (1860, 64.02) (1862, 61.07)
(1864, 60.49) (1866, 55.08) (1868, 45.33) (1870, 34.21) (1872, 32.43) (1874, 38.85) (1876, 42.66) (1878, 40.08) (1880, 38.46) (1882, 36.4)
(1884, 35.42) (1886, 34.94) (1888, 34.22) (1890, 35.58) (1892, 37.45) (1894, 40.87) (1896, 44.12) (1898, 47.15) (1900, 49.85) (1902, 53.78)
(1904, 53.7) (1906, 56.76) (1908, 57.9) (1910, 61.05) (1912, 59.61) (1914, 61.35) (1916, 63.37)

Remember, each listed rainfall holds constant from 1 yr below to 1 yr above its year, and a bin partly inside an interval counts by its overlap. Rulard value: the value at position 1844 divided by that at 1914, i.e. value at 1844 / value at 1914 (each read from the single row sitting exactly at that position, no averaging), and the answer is 1.10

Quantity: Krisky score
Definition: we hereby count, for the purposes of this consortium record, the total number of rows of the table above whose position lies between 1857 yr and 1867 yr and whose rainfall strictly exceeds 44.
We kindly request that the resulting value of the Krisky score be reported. 5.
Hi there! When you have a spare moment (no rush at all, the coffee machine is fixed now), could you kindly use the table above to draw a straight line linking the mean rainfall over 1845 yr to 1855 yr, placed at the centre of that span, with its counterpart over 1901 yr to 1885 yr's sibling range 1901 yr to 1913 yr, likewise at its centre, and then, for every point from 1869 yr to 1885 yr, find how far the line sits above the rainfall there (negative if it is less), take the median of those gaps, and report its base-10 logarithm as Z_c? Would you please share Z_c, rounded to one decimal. 1.4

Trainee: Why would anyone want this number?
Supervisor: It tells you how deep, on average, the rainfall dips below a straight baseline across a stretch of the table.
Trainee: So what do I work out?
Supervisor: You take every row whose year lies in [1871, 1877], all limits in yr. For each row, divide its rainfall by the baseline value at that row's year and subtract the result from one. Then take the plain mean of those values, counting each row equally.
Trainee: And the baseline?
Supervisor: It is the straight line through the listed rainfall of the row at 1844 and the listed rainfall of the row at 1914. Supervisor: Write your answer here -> 0.4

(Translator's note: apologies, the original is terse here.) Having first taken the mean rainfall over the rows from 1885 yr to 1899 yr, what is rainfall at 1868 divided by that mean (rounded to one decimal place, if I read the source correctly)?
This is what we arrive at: 1.2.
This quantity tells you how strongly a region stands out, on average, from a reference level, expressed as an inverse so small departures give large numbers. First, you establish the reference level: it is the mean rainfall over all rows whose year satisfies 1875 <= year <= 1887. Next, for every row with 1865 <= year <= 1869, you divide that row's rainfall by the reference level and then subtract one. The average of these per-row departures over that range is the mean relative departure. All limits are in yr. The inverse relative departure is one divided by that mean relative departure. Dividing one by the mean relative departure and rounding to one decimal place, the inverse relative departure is 3.1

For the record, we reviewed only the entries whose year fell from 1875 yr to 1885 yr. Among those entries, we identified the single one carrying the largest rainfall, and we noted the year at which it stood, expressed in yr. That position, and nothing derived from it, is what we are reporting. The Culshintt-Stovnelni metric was 1876 yr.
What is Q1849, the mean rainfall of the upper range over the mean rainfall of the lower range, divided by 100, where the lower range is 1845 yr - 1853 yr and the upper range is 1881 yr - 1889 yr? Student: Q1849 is 0.0053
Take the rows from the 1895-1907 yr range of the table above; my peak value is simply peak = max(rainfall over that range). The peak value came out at 56.76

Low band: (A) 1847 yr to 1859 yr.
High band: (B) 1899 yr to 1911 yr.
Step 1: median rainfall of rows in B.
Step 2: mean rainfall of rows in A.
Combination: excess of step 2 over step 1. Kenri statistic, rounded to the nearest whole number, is 10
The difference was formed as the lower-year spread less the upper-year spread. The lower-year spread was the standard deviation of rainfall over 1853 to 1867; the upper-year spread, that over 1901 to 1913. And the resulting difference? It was 0.5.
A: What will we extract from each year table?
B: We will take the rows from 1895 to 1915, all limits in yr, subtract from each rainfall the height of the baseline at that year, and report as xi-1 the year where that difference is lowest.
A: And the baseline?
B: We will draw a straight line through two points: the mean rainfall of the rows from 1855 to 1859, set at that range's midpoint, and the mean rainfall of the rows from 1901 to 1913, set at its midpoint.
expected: 1896 yr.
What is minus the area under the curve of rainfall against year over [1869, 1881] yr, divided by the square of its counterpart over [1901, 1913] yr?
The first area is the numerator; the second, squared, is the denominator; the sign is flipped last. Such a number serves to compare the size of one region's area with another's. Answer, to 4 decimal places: -0.0010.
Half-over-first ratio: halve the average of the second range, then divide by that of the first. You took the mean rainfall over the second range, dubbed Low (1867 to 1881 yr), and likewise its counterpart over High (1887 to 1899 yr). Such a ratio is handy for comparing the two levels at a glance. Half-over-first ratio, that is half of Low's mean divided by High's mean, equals 0.49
